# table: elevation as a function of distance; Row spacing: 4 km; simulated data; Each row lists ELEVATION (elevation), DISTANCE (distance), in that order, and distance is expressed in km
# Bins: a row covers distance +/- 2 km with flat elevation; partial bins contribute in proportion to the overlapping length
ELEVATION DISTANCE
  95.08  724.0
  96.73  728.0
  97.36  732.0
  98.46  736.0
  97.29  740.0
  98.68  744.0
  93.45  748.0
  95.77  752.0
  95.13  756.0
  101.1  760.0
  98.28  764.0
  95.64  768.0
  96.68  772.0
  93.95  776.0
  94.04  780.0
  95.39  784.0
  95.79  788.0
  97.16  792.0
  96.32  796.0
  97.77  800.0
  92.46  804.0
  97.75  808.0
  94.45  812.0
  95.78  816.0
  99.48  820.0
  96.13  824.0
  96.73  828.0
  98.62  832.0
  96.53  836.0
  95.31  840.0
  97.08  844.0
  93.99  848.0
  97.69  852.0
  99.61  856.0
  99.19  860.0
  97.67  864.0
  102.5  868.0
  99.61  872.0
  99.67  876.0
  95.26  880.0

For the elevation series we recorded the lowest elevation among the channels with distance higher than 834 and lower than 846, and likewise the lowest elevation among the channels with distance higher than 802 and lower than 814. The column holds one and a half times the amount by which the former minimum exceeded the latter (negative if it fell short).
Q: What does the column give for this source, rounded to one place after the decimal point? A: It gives 4.3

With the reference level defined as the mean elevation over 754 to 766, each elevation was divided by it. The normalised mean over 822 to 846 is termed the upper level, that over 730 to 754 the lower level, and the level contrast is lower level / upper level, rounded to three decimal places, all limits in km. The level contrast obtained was 1.001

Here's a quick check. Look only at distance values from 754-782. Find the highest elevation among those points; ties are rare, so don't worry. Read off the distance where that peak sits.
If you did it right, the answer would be 760.0 km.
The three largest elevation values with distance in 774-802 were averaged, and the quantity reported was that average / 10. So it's 9.7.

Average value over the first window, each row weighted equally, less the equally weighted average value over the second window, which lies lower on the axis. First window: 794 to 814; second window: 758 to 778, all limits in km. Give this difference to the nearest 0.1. -1.4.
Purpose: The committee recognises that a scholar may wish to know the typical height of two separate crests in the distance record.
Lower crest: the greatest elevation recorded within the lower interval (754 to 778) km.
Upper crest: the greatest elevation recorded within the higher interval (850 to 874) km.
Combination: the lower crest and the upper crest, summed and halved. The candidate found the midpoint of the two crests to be 102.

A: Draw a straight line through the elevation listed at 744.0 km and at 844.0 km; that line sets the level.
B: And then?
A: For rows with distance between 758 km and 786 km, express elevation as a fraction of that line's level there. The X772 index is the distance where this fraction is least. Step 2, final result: 776.0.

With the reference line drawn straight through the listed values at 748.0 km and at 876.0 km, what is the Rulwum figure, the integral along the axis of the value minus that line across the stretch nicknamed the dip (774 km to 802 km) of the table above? 11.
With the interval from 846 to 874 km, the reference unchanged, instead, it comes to -8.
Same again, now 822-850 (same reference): -39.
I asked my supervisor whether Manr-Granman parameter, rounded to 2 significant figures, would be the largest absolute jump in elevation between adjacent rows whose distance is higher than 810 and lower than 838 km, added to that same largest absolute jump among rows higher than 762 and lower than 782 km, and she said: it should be 6.4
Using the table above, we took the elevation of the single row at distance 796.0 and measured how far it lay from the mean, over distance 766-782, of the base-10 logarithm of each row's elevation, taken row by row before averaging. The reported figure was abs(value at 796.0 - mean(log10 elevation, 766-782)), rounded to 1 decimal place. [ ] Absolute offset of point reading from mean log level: 94.3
